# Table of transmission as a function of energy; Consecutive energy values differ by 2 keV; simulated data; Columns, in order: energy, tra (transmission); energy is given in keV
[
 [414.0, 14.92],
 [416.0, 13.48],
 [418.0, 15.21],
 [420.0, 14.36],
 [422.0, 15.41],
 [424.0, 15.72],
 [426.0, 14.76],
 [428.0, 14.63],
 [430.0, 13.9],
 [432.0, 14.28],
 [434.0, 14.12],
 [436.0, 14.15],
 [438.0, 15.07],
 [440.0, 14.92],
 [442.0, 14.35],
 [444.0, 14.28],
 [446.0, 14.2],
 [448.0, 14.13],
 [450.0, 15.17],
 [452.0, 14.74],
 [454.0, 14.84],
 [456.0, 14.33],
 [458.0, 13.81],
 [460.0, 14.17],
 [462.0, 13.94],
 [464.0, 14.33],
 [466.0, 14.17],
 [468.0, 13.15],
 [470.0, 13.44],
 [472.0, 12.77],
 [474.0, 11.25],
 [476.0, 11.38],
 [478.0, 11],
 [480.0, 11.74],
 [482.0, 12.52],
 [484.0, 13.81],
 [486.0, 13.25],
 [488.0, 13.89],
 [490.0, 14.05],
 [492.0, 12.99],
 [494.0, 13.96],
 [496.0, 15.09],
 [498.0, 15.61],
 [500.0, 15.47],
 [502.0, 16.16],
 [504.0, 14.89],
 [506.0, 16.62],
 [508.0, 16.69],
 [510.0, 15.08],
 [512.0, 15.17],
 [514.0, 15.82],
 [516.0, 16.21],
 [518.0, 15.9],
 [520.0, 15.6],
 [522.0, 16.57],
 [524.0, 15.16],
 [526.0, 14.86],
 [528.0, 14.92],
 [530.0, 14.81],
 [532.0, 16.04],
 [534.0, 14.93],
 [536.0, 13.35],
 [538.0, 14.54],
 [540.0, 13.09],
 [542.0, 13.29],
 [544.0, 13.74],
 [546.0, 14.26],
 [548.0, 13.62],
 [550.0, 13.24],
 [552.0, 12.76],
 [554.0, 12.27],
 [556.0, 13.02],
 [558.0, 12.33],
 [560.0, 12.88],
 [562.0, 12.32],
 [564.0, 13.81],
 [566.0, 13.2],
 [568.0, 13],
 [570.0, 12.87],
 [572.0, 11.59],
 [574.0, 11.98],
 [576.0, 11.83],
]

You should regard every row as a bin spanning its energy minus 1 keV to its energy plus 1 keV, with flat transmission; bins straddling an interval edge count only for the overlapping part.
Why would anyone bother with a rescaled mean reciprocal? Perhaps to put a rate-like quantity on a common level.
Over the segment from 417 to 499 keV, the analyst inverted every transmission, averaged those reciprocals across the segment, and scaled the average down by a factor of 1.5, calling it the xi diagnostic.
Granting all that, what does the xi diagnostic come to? 0.048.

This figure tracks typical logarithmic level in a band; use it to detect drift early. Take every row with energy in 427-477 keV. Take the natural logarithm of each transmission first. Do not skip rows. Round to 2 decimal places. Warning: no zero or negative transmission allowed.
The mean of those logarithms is 2.64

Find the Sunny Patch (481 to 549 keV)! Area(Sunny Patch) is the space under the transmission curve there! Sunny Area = 1004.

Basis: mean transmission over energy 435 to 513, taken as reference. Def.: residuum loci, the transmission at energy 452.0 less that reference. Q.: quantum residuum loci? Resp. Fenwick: 0.62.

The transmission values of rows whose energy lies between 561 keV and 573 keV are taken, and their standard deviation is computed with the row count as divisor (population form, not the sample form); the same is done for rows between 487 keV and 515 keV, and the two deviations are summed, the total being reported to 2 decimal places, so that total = 1.74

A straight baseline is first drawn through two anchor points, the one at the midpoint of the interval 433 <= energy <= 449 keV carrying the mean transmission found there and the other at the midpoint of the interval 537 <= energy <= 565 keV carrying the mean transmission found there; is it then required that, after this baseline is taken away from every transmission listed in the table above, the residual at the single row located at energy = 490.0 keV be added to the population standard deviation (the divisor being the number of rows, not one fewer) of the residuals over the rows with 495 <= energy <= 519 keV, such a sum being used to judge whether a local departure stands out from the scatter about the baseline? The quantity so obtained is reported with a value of 0.8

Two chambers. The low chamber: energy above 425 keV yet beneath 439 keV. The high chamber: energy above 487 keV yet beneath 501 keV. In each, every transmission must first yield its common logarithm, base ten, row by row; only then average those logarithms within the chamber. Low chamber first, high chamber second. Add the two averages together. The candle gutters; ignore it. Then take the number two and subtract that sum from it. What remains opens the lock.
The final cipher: -0.317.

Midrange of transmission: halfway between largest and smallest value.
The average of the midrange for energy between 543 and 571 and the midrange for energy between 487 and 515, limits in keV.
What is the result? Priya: 14.1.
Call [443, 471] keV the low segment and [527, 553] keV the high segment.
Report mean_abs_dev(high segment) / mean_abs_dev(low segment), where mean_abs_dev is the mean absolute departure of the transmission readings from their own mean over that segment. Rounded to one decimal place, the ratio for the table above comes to 2.2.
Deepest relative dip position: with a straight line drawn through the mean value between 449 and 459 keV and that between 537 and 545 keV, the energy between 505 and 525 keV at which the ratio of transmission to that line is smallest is 510.0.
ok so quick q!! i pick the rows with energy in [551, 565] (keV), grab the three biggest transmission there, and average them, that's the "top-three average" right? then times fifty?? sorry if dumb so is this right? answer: 662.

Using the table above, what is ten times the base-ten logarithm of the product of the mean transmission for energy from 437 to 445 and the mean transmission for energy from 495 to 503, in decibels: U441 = 23.6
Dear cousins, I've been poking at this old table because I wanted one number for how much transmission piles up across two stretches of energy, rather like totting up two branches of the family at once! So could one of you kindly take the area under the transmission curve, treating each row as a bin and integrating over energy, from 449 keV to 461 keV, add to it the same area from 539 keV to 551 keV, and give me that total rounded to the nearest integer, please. 337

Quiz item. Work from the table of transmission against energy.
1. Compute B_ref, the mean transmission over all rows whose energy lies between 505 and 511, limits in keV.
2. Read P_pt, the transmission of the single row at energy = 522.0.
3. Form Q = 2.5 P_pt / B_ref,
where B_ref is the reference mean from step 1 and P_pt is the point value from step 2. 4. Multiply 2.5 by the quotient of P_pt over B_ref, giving 2.57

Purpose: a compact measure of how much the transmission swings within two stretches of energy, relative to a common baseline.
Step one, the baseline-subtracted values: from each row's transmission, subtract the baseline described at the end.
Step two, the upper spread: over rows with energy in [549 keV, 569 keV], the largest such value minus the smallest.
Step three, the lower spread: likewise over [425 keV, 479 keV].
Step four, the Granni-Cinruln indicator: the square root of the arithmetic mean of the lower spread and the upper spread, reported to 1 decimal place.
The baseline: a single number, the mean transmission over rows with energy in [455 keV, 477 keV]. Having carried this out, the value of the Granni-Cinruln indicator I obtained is 1.7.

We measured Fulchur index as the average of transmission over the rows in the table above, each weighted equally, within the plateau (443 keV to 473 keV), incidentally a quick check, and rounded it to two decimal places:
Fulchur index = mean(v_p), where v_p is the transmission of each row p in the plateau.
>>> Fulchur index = 14.10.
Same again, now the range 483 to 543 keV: 14.93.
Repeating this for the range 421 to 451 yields 14.61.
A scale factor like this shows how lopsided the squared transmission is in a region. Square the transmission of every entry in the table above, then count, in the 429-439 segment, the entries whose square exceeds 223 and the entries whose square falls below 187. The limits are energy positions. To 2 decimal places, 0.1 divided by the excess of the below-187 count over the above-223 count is -0.10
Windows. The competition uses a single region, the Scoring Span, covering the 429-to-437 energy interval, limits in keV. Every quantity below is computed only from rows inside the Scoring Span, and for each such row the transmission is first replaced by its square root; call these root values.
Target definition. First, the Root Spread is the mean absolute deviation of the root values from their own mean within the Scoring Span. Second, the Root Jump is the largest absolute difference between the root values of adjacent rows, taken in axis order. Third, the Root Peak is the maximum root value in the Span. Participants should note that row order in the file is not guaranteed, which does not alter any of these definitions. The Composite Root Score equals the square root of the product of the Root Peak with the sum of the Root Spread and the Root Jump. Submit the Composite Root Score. 0.49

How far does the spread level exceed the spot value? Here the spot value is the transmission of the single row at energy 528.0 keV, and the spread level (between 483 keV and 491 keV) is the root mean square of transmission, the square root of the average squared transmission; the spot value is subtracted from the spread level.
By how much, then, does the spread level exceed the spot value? -1.2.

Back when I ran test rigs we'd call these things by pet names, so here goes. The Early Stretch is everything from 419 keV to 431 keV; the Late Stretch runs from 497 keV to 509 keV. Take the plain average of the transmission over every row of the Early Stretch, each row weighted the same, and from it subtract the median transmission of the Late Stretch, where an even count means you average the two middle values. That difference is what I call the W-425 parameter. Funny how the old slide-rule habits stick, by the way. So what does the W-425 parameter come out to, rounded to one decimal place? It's -1.1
